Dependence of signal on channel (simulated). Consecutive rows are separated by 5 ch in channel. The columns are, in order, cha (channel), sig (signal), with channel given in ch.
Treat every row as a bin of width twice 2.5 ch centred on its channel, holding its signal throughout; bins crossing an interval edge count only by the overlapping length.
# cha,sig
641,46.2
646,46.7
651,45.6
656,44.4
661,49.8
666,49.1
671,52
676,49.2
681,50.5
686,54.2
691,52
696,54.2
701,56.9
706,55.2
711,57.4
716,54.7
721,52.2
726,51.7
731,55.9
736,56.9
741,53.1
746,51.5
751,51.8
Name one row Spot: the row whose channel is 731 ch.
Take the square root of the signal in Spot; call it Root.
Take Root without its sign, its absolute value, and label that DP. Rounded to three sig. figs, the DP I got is 7.48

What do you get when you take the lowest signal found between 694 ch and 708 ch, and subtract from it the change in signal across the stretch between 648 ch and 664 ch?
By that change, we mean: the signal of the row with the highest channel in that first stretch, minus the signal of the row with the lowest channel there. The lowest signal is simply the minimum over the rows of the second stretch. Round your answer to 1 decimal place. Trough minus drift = 50.0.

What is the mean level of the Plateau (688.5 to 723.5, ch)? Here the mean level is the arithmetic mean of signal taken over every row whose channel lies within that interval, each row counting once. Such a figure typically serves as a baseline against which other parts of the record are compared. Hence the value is 55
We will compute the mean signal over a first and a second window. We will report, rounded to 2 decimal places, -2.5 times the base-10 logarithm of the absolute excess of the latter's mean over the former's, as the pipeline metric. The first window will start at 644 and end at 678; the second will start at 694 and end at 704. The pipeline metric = -2.18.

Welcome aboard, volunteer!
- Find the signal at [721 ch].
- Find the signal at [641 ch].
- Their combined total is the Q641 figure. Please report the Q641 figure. 98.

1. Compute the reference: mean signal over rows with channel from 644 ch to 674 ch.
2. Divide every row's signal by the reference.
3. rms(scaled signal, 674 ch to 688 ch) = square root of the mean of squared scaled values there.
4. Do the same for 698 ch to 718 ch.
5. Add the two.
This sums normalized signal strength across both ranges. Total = 2.24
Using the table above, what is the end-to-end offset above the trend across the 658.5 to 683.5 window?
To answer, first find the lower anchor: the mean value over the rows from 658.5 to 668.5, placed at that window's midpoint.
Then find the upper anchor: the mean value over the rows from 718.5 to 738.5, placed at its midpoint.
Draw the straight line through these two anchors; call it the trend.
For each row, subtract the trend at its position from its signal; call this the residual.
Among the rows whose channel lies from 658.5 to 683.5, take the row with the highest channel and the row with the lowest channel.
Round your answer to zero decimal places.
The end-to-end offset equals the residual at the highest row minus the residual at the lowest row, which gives -1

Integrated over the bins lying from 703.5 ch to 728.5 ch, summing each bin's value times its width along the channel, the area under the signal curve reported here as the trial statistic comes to 1356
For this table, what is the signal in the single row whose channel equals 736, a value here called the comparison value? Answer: 56.9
